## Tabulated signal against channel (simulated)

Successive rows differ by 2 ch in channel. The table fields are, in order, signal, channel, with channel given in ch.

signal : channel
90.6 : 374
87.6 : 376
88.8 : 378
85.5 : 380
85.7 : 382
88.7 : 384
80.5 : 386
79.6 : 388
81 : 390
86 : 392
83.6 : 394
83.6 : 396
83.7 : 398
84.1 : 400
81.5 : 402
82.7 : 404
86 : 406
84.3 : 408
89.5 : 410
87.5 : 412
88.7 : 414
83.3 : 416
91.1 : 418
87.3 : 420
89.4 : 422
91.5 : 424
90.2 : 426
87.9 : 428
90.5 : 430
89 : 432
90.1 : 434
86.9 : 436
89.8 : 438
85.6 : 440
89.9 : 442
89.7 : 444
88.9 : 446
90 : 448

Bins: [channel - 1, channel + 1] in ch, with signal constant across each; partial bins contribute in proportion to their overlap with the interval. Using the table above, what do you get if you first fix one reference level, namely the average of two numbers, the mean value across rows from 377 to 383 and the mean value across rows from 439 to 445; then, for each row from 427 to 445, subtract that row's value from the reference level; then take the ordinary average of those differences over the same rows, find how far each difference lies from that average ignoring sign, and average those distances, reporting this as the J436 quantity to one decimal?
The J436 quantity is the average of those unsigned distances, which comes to 1.3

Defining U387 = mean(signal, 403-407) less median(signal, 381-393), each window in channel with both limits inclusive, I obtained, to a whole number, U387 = 1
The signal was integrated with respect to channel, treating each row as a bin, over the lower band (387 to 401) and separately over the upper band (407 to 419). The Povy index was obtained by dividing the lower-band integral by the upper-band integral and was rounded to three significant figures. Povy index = 1.11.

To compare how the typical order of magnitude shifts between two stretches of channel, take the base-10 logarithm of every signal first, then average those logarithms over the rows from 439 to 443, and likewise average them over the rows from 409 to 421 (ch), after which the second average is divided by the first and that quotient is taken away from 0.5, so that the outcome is -0.500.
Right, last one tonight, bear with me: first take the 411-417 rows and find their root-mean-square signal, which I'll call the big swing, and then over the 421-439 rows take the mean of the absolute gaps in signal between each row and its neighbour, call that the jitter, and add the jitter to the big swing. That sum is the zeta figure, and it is 88.7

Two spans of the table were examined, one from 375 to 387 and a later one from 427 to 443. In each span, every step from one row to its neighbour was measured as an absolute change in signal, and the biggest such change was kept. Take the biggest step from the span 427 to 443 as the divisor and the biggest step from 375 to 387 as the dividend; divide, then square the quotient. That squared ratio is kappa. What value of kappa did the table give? 3.6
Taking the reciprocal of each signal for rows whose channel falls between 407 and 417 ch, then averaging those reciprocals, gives 0.0115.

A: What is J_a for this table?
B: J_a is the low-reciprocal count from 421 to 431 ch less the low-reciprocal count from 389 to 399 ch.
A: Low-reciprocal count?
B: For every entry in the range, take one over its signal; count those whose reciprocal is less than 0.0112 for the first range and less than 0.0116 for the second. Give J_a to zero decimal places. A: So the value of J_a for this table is 4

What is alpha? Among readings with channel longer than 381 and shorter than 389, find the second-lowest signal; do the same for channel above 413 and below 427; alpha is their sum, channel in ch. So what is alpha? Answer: 168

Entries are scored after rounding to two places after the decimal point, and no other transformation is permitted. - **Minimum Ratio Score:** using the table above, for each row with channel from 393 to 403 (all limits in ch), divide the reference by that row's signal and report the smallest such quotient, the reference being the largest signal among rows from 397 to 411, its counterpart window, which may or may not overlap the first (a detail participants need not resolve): 1.06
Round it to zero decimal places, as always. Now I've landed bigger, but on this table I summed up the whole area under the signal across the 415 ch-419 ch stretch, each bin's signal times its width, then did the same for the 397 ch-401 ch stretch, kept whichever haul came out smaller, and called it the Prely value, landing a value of 336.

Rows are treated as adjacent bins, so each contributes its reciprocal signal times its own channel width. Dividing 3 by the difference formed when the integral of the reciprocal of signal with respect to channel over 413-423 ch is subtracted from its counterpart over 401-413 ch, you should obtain 111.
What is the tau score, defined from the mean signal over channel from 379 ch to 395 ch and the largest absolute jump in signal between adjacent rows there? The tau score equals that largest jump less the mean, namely -76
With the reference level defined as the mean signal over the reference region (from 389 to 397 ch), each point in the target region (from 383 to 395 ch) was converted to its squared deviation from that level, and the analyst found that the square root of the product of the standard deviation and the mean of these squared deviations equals 10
